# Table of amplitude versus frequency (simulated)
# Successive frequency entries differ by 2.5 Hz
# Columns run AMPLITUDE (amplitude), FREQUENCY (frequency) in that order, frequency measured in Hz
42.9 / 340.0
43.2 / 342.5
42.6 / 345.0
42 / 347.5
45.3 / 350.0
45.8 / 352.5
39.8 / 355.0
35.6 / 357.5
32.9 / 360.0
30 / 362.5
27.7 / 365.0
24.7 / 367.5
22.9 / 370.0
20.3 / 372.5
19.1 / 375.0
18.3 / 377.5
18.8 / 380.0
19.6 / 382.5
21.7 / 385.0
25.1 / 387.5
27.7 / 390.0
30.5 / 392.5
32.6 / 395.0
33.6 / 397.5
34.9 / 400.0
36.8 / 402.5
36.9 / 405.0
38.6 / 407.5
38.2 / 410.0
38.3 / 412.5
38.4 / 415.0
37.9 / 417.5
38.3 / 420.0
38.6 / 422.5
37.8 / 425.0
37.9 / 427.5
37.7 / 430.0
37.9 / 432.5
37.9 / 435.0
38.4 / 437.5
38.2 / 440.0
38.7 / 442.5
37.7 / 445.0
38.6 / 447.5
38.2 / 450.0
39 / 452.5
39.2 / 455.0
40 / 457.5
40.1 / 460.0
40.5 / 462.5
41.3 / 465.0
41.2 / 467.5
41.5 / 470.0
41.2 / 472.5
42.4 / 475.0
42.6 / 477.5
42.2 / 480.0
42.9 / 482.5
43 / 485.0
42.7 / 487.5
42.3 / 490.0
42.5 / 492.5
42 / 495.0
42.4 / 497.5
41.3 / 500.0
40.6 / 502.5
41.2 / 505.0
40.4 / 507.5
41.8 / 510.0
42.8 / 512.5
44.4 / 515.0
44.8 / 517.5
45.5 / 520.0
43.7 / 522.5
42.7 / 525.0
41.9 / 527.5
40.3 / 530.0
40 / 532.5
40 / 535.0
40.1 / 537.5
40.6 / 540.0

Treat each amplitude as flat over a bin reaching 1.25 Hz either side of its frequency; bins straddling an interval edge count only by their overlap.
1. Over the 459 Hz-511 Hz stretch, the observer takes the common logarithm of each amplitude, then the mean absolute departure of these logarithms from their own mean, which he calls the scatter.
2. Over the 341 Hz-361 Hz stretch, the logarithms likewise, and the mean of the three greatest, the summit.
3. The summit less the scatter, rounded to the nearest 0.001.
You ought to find 1.643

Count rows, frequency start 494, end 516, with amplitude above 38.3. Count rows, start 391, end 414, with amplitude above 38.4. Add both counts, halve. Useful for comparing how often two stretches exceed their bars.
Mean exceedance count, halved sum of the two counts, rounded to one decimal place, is 5.0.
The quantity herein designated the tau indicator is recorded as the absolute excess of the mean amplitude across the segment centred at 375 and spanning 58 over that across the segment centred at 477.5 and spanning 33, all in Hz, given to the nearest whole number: 12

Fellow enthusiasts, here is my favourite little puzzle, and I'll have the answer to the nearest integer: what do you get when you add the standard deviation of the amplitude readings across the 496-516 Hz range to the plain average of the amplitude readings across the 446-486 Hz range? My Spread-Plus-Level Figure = 42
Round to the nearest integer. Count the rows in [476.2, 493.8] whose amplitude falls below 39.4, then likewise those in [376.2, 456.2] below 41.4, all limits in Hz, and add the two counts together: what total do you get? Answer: 32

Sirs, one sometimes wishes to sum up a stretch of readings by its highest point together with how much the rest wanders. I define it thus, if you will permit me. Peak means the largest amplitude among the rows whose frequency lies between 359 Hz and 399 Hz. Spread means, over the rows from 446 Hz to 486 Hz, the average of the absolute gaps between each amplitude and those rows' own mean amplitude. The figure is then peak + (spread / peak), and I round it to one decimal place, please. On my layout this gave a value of 33.6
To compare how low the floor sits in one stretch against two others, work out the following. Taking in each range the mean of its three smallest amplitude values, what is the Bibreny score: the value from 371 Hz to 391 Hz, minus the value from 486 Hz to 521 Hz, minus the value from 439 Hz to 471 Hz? -60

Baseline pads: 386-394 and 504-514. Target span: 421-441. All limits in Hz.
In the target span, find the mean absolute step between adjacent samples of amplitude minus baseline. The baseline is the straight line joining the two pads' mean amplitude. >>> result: 0.41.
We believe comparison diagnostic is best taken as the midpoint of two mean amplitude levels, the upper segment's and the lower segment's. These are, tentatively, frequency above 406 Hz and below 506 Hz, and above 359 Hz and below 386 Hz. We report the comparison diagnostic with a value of 32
